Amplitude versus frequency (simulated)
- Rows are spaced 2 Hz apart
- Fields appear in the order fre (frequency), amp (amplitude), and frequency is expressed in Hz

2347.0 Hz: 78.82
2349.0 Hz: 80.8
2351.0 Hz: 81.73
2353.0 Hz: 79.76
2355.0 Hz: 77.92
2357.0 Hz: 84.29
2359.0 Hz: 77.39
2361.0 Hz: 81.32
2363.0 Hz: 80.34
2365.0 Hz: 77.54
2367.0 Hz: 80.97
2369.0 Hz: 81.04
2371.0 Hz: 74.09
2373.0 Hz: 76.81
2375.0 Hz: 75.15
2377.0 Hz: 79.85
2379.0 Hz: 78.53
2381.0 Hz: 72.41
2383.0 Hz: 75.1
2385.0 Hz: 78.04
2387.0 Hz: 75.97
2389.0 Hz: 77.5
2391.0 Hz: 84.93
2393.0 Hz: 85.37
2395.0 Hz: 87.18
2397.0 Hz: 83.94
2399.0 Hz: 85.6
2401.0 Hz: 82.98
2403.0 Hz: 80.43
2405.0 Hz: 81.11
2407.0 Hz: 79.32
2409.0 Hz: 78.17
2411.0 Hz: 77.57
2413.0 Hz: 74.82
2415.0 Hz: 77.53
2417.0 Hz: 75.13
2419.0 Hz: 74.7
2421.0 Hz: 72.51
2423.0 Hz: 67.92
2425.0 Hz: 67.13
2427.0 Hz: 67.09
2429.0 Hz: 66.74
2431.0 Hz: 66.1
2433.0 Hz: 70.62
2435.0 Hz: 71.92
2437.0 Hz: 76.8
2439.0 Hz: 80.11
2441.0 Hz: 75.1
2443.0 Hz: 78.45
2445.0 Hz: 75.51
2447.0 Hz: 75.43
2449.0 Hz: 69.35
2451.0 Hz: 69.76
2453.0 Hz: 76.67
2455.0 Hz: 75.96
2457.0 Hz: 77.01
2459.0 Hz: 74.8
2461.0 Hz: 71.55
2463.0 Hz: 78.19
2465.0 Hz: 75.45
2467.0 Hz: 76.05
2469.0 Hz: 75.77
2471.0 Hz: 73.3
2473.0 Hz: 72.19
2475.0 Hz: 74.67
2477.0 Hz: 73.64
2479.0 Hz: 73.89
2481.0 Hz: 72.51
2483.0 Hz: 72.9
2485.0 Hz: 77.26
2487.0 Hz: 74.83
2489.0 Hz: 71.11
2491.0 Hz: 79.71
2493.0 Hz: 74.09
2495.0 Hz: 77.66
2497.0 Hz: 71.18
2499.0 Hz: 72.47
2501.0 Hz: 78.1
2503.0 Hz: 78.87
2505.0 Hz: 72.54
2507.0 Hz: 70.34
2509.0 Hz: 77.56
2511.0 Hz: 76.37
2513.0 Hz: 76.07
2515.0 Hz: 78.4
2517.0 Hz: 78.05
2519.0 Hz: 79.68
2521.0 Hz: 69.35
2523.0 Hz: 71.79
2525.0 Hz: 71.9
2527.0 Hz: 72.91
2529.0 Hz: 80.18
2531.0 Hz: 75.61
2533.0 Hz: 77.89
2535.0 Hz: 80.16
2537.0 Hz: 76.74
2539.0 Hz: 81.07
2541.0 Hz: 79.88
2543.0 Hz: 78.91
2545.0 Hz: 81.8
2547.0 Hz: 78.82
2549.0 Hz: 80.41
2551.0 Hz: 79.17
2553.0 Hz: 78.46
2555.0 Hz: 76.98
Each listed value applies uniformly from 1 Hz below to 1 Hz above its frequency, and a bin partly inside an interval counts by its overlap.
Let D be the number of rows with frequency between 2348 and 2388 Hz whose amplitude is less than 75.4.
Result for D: 4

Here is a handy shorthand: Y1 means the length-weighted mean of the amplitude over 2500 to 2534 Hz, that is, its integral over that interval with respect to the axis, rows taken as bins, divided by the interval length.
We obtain 75.6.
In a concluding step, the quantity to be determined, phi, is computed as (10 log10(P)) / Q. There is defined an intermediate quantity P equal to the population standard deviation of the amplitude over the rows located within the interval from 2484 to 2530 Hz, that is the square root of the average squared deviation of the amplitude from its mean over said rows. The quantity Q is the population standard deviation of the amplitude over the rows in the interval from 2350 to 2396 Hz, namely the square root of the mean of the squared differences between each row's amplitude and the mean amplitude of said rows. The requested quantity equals 1.4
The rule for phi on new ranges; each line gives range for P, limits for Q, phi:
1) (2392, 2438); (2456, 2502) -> 3.4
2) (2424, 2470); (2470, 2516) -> 2.3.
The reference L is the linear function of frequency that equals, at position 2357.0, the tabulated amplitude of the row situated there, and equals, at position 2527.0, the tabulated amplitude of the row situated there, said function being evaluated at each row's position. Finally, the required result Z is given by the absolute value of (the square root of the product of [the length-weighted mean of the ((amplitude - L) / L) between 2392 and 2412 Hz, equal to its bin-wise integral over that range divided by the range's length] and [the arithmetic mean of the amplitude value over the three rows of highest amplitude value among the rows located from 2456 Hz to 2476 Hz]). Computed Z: 0.91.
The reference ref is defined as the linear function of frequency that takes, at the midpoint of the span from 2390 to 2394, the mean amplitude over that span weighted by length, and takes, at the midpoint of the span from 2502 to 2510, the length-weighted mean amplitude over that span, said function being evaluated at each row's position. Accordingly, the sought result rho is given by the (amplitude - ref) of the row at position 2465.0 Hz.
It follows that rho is -3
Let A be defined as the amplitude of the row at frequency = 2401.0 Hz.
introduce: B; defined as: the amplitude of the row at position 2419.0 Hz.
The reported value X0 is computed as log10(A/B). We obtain 0.05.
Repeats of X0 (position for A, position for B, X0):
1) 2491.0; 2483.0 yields 0.04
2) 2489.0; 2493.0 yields -0.02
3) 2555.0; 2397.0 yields -0.04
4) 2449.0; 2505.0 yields -0.02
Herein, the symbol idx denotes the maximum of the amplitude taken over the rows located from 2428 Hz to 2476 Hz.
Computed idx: 80.11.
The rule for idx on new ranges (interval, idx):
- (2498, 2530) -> 80.18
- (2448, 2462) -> 77.01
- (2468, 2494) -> 79.71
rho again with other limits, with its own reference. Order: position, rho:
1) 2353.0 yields -9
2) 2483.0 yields -4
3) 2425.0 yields -15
